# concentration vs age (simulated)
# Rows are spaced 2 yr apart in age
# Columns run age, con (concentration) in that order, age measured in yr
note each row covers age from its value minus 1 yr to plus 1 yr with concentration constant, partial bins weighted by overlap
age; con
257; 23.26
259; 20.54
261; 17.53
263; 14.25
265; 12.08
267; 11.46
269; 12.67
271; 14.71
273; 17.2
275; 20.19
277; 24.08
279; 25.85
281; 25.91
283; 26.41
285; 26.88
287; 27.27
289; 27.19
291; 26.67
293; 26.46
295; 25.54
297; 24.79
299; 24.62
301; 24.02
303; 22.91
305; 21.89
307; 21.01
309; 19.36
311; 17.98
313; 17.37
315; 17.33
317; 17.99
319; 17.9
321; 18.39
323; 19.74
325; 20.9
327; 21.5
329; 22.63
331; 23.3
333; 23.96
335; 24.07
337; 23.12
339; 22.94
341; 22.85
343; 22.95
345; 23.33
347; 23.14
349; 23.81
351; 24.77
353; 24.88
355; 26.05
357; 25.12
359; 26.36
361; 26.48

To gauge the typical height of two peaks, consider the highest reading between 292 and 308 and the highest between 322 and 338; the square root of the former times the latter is 25.2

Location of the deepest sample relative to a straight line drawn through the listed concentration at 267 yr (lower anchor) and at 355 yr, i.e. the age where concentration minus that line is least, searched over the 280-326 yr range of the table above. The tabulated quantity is 319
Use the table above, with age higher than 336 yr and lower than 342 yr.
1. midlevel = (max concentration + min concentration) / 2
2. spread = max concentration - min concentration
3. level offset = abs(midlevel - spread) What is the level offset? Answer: 22.7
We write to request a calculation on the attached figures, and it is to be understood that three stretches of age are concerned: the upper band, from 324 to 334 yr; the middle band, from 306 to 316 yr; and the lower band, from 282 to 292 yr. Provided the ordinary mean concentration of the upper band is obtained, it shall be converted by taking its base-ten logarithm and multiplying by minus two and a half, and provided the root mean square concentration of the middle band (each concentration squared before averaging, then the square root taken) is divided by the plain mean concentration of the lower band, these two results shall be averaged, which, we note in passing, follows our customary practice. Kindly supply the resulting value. -1.3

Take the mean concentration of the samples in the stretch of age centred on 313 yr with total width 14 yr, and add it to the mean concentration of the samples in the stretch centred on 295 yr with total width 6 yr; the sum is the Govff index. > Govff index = 44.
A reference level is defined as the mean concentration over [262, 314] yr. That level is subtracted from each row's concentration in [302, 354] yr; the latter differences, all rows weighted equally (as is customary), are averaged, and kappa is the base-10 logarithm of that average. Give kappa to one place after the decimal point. -1.3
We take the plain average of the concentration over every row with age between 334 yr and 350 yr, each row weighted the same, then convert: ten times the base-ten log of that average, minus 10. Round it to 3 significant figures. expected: 3.67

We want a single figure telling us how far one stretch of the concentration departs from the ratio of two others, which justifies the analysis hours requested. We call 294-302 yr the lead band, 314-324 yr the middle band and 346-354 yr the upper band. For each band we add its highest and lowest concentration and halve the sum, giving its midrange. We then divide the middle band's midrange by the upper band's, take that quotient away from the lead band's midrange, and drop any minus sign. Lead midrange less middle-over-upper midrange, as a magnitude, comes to 24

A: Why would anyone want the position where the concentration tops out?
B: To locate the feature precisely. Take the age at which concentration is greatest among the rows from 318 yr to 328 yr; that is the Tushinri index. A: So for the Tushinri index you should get 327 yr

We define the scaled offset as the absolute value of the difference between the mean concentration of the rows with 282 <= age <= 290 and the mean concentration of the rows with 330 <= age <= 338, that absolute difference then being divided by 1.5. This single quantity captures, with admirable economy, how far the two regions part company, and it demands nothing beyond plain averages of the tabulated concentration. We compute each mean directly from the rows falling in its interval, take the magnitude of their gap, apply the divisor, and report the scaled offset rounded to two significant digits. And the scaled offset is 2.2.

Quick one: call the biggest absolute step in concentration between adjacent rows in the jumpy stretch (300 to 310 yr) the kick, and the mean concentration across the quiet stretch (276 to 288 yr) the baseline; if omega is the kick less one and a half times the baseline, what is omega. -37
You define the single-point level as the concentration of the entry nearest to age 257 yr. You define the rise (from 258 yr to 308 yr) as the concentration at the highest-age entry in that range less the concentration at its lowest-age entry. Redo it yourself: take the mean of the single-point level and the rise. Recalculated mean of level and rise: 11.9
